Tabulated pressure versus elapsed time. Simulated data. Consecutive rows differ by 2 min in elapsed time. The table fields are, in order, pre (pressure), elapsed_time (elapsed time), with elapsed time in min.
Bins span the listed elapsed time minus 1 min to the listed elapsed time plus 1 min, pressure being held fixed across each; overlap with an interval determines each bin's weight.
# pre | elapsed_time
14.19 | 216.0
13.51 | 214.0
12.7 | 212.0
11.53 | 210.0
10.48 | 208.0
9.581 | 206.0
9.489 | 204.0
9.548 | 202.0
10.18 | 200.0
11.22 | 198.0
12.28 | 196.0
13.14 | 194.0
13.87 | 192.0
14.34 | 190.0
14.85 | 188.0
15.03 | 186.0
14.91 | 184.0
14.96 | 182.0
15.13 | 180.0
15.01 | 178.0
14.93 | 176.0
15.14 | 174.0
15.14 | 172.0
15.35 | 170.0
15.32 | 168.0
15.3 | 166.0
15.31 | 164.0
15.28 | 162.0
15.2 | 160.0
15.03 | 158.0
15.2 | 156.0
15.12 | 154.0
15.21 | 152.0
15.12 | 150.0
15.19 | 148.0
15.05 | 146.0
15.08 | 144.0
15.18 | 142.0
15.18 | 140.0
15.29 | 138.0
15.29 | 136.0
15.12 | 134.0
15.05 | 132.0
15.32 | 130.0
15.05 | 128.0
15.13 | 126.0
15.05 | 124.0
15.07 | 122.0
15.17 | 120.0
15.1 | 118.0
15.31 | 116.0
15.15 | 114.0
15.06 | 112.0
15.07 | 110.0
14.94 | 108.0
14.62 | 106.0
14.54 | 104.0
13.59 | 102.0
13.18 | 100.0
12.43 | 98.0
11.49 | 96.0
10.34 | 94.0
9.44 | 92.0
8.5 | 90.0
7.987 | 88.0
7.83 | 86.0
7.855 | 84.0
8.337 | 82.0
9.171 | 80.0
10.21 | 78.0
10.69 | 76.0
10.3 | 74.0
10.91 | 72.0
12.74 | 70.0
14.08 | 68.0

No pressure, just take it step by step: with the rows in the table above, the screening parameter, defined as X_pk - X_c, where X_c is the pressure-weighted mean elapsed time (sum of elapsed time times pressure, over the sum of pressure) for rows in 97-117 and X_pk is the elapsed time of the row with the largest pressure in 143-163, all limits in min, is 54.7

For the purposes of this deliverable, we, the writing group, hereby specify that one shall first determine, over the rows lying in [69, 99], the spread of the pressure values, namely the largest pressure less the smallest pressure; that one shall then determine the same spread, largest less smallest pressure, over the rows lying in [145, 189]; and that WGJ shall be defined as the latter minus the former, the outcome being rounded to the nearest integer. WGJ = -4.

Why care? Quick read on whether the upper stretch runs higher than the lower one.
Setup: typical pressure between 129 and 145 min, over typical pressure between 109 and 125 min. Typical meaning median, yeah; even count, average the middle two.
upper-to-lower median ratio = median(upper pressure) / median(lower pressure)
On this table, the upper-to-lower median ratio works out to 1.01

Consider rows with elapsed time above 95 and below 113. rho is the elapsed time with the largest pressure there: 110.0 min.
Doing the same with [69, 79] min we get 70.0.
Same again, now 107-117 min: 116.0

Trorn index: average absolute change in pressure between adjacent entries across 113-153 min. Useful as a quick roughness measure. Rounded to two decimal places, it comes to 0.11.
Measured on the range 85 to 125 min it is 0.42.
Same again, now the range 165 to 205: 0.34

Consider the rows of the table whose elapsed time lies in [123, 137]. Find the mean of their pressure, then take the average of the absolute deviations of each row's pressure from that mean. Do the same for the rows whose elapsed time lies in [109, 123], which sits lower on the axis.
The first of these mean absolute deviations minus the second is 0.0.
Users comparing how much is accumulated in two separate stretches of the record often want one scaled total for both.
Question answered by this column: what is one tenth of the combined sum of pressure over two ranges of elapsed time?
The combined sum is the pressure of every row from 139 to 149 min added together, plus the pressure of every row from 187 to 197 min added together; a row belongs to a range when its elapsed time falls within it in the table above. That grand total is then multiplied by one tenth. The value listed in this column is 14.4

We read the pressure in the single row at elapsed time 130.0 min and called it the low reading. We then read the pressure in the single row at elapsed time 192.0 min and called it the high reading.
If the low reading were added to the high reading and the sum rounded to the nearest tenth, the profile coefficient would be 29.2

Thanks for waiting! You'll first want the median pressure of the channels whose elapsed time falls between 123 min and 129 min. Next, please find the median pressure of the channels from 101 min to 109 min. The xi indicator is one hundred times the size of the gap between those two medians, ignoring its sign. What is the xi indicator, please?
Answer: 47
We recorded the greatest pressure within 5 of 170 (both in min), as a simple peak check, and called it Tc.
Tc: 15.35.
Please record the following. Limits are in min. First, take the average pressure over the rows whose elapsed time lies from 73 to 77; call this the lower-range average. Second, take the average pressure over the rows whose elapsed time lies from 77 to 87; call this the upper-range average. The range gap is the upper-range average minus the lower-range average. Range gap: -2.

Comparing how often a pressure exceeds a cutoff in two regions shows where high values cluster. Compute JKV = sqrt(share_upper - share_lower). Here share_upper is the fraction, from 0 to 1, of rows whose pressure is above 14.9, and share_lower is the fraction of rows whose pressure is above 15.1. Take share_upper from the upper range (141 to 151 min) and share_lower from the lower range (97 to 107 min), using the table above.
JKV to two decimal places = 1.00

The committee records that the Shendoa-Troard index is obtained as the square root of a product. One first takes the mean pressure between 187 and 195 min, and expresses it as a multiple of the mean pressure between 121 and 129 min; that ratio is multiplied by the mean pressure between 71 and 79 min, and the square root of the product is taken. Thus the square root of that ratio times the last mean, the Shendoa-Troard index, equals 3.13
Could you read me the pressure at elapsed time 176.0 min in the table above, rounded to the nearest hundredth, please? 14.93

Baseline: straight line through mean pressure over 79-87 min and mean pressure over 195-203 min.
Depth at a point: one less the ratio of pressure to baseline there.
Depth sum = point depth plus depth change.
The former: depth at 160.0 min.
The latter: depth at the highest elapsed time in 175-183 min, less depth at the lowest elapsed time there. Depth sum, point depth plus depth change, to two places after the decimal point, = -0.51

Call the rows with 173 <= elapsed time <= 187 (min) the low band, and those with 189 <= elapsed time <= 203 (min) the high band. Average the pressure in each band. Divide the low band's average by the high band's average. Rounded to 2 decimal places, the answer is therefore 1.24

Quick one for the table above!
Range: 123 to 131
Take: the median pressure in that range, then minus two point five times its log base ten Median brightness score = -2.95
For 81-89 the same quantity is -2.25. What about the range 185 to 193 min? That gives -2.91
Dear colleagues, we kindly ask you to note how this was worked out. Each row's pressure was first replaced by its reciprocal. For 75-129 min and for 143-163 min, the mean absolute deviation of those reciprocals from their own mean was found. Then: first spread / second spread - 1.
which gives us 66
